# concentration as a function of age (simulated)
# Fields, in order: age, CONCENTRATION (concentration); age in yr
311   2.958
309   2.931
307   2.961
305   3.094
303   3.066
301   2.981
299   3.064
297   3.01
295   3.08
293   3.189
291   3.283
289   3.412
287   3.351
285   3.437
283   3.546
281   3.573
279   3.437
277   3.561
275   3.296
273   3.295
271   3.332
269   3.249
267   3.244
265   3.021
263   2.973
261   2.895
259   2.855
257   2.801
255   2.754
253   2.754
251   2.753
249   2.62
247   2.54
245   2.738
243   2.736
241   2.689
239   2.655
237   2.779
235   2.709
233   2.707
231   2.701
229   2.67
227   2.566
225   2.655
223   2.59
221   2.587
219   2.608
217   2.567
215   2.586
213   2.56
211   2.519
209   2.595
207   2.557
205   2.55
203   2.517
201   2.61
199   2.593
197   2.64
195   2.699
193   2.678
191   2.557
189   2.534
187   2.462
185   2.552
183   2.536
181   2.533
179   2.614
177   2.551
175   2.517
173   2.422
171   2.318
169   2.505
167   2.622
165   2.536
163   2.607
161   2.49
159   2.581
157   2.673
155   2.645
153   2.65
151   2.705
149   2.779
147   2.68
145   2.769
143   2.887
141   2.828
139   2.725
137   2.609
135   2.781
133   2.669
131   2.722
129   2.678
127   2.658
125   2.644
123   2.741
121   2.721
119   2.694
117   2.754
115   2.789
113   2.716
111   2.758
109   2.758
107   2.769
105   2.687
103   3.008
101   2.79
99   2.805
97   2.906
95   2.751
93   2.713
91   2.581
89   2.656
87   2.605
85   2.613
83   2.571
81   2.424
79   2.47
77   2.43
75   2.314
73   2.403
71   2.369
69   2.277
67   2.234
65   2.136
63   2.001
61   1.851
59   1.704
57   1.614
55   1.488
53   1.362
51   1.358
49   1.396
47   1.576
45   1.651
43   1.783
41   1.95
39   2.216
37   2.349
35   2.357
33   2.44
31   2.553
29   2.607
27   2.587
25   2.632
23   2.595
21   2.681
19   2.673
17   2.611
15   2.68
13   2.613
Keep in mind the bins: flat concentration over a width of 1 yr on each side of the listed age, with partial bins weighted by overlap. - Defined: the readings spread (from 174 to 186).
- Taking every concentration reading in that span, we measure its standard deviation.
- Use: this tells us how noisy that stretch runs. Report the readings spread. 0.03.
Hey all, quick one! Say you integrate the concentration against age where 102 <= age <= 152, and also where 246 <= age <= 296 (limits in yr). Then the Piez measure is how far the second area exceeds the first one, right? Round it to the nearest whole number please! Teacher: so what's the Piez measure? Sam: 19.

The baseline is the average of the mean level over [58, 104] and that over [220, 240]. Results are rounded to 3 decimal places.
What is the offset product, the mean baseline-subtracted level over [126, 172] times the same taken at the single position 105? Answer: 0.012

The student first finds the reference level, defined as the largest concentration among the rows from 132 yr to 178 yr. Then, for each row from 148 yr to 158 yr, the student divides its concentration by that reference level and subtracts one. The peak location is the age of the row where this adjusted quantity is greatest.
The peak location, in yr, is 149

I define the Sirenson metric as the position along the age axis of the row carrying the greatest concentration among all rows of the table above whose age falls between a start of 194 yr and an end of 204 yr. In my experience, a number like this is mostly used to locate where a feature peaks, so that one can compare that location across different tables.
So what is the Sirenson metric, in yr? 195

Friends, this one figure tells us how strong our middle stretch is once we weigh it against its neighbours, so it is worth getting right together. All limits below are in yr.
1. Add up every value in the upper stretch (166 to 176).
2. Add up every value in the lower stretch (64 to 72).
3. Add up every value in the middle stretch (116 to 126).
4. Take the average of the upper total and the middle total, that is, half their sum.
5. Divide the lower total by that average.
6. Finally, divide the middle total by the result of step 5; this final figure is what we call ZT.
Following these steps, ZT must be 19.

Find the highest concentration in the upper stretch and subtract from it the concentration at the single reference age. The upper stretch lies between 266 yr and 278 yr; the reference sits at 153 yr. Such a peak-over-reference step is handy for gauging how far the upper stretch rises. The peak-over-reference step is 0.91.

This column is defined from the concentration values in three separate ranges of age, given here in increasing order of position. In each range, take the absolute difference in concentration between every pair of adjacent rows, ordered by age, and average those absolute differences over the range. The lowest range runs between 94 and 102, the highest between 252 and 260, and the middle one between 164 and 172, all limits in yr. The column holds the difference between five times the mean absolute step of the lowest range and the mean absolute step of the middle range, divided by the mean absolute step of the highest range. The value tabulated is 10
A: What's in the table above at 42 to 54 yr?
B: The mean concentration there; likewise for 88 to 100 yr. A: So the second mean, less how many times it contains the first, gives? 0.94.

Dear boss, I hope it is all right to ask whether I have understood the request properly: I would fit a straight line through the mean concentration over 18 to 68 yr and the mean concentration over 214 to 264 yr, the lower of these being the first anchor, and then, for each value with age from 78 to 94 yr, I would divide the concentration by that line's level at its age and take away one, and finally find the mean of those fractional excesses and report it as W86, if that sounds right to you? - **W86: 0.17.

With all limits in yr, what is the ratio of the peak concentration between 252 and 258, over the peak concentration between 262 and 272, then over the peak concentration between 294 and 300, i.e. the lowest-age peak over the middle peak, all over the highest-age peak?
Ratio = 0.27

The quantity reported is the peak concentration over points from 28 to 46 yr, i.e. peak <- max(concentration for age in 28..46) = 2.607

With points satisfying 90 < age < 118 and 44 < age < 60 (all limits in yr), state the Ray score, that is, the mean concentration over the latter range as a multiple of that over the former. 0.55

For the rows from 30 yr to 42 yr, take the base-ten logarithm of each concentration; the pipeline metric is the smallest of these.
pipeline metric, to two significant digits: 0.29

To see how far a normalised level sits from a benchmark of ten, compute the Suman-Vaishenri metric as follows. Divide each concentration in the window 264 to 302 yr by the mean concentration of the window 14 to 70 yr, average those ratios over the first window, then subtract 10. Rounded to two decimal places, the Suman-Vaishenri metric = -8.45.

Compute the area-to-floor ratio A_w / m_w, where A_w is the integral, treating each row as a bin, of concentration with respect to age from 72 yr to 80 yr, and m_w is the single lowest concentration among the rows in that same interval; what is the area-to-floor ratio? 8.31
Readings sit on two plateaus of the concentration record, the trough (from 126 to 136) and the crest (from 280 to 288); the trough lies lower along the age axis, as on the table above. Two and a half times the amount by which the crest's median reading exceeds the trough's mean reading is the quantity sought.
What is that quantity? 2.0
